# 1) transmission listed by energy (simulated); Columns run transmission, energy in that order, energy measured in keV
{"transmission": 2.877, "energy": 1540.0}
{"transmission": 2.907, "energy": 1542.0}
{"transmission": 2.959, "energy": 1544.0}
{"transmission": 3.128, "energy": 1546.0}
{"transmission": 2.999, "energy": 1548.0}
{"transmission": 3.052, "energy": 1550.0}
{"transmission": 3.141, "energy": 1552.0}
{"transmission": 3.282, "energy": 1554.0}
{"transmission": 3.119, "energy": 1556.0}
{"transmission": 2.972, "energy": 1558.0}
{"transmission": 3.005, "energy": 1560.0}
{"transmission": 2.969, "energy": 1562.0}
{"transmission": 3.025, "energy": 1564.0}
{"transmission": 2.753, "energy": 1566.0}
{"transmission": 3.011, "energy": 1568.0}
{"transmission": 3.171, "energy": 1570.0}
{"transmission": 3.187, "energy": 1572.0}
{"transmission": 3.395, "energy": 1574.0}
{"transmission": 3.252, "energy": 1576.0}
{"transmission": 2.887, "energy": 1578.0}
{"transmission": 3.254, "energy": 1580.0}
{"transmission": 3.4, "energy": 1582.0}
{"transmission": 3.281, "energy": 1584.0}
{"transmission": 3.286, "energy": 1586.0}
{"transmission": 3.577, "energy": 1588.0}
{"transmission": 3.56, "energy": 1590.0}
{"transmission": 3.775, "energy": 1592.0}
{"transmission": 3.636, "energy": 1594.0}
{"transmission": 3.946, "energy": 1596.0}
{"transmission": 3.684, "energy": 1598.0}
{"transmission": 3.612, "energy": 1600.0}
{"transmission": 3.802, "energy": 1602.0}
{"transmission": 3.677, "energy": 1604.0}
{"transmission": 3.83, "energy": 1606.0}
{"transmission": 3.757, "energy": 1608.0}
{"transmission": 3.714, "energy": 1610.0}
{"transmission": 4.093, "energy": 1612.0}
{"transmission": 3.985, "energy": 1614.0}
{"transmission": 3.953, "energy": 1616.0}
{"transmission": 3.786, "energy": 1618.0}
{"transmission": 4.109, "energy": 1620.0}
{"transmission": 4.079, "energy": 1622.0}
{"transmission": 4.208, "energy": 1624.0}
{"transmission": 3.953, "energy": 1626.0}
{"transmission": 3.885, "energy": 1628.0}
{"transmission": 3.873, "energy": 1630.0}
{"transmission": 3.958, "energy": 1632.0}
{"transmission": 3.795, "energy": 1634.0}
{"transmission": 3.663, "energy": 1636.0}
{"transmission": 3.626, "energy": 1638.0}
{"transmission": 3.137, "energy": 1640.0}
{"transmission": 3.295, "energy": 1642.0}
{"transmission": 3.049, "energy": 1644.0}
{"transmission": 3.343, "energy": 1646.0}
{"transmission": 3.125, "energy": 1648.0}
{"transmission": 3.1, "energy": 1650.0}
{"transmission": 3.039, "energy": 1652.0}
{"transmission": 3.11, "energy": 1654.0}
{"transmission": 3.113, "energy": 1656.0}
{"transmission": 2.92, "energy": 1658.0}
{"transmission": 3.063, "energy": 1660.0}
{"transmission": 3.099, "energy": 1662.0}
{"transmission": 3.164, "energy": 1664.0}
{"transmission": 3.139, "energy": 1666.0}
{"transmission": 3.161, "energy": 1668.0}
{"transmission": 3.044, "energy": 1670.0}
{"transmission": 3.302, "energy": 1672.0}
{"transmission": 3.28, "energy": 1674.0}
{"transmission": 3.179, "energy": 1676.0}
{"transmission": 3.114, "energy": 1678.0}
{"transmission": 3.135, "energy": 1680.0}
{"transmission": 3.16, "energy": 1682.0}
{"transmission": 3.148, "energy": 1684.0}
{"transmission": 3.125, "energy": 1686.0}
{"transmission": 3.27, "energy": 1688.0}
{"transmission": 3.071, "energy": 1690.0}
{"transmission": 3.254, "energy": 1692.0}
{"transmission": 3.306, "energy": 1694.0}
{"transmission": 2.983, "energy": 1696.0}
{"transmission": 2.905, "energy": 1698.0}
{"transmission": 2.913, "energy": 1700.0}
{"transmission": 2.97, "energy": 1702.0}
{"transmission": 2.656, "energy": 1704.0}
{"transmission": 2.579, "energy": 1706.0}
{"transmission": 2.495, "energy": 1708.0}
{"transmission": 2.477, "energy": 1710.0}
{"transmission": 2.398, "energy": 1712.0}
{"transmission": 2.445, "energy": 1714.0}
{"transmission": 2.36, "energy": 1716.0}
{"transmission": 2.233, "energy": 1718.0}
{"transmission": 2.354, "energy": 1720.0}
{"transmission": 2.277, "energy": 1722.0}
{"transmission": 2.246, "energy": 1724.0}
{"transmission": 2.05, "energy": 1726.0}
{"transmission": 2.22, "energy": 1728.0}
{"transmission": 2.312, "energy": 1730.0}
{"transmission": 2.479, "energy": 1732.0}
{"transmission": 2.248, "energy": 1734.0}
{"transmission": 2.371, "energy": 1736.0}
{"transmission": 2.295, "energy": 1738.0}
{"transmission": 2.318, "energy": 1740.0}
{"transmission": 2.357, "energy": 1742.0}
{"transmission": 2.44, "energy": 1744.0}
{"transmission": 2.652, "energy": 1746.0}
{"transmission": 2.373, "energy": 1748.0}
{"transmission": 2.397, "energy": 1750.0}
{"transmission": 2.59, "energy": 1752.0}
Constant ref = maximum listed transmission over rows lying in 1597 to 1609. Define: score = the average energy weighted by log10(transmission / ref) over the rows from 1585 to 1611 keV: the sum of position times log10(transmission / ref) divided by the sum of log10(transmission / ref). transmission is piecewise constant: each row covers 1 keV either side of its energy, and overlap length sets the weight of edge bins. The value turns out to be 1593.5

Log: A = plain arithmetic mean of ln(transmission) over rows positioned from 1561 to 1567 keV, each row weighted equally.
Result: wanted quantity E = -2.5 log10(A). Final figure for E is -0.07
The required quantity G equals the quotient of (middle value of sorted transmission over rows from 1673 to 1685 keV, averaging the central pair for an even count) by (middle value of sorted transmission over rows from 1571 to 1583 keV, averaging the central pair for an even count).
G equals 0.97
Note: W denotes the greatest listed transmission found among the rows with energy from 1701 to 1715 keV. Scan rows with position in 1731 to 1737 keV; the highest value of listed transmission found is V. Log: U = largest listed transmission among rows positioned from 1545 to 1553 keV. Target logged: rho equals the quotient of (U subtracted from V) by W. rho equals -0.2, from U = 3.141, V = 2.479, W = 2.97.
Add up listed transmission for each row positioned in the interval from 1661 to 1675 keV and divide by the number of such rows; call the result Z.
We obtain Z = 3.2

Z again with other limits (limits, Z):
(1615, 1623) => 4.0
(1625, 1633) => 3.9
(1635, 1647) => 3.4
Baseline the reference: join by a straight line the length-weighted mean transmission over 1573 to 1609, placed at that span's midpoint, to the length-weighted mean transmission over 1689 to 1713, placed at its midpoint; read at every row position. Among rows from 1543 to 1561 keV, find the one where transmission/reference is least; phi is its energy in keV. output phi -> 1544.0 keV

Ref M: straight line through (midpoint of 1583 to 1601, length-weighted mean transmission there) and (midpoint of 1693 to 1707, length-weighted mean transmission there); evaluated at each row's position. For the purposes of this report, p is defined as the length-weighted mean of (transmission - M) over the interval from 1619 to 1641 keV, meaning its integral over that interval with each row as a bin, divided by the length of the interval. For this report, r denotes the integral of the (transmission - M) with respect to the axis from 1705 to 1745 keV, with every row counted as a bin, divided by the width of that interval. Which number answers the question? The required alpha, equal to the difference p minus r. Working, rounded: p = 0.5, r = -0.39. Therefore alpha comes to 0.9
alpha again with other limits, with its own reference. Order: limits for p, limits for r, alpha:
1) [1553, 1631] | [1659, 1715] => -0.1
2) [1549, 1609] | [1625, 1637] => -0.8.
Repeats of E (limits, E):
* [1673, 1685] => -0.15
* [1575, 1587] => -0.17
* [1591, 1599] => -0.30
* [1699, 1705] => -0.05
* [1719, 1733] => 0.21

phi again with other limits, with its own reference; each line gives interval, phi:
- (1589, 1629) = 1590.0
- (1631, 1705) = 1658.0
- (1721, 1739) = 1726.0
